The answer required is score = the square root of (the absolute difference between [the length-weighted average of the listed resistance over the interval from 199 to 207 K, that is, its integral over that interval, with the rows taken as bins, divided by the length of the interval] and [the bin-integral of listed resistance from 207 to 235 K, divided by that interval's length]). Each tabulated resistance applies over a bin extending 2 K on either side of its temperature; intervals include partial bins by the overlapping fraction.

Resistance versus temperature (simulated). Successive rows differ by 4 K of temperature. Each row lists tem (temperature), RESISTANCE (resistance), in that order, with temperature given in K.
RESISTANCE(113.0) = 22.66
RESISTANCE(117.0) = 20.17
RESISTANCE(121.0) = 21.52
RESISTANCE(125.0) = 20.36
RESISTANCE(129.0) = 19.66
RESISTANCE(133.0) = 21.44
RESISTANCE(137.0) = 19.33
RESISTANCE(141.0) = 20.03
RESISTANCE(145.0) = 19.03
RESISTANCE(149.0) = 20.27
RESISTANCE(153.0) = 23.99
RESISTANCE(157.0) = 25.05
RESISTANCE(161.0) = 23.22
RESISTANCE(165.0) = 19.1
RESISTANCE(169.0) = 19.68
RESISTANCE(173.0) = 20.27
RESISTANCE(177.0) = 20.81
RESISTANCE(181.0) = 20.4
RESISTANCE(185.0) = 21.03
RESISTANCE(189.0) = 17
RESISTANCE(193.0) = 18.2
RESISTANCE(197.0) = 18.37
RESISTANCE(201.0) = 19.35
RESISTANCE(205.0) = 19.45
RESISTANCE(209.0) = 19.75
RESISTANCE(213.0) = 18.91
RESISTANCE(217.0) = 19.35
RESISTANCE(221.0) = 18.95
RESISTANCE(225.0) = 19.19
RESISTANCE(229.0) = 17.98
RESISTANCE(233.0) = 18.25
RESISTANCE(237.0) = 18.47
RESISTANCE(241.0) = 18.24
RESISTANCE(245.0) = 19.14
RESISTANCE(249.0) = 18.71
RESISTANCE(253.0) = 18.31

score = 0.70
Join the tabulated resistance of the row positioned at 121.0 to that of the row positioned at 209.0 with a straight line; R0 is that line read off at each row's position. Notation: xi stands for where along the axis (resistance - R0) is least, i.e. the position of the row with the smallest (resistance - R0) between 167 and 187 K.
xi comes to 169.0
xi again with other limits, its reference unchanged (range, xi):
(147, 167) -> 165.0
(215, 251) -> 229.0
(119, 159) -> 145.0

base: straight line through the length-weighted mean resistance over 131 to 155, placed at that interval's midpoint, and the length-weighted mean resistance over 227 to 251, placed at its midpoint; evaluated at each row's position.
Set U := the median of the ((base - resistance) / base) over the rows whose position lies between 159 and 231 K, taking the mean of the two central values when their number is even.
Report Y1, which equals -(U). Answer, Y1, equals 0.007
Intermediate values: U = -0.007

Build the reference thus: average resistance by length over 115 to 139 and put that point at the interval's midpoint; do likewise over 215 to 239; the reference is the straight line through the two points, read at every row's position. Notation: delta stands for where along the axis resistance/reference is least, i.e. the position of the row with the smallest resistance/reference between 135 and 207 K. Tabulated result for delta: 189.0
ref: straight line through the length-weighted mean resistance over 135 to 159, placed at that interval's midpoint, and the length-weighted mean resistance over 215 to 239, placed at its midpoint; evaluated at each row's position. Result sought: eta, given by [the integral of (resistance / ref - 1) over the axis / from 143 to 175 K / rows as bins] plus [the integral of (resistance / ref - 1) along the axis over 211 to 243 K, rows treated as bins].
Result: 0.61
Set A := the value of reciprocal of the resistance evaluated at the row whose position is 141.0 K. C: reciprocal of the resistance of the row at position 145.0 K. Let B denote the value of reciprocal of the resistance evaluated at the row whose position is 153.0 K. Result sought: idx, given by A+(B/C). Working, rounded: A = 0.050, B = 0.042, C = 0.0525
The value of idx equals 0.84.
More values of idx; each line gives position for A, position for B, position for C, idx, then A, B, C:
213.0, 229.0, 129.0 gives 1.15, 0.053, 0.056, 0.0509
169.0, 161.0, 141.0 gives 0.91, 0.051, 0.043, 0.0499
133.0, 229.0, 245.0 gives 1.11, 0.047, 0.056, 0.0522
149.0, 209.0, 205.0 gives 1.03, 0.049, 0.051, 0.0514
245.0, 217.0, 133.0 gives 1.16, 0.052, 0.052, 0.0466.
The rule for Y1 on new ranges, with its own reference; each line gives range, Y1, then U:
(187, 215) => -0.008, 0.008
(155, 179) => 0.030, -0.030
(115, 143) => -0.035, 0.035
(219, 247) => -0.002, 0.002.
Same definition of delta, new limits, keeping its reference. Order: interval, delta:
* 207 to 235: 229.0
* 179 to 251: 189.0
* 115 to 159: 145.0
